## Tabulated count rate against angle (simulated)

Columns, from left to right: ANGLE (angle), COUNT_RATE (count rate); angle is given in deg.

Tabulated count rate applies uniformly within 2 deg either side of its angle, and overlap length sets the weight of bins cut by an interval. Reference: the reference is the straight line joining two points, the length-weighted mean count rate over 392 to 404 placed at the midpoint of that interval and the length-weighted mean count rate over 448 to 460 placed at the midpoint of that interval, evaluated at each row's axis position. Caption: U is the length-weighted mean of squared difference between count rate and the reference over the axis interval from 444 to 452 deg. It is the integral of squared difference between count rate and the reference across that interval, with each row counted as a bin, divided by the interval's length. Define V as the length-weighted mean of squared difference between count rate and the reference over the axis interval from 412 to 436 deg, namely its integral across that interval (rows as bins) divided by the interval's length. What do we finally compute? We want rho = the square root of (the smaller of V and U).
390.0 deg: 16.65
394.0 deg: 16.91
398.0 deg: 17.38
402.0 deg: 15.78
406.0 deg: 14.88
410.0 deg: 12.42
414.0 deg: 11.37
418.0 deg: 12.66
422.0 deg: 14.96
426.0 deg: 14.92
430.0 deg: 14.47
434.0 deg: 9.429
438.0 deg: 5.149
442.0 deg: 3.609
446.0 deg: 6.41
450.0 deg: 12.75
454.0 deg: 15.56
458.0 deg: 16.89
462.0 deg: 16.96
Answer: 3.6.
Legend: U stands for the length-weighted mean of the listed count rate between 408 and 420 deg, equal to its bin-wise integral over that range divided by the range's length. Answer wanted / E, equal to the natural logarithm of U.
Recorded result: 2.50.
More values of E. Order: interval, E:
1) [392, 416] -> 2.69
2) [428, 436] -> 2.48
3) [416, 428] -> 2.65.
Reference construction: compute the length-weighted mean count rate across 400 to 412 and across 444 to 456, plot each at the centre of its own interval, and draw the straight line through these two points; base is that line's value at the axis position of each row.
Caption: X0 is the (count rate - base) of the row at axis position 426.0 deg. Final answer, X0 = 1.8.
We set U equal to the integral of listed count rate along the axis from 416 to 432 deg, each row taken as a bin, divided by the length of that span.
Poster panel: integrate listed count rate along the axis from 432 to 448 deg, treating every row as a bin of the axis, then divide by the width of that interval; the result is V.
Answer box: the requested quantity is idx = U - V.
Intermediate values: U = 14.3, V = 6.1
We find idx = 8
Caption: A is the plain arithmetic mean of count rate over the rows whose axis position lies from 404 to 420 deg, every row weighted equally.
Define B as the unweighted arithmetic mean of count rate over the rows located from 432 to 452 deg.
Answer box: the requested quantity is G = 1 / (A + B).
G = 0.049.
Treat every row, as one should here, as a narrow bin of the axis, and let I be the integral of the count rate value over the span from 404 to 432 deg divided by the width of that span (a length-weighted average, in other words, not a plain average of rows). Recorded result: 14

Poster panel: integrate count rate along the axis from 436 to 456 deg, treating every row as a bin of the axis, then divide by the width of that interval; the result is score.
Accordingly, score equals 9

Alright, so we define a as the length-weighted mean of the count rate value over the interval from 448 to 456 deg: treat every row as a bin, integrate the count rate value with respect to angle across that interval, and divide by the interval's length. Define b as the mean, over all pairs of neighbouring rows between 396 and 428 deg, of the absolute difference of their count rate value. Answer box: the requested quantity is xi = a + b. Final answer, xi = 16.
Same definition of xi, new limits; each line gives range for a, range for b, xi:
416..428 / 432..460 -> 17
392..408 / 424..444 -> 19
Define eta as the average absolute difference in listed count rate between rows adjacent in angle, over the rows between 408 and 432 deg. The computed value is 1.0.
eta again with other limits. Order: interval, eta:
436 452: 3.6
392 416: 1.3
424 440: 3.3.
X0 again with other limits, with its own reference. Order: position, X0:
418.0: -0.9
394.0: 1.8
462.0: 6.1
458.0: 5.8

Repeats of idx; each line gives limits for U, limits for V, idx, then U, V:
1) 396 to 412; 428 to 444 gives 7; 15.1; 8.2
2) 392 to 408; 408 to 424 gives 3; 16.2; 12.9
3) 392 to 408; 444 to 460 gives 3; 16.2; 12.9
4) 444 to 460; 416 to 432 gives -1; 12.9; 14.3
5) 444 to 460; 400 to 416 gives -1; 12.9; 13.6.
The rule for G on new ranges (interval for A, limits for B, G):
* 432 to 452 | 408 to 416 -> 0.052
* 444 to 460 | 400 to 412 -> 0.037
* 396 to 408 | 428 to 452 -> 0.041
